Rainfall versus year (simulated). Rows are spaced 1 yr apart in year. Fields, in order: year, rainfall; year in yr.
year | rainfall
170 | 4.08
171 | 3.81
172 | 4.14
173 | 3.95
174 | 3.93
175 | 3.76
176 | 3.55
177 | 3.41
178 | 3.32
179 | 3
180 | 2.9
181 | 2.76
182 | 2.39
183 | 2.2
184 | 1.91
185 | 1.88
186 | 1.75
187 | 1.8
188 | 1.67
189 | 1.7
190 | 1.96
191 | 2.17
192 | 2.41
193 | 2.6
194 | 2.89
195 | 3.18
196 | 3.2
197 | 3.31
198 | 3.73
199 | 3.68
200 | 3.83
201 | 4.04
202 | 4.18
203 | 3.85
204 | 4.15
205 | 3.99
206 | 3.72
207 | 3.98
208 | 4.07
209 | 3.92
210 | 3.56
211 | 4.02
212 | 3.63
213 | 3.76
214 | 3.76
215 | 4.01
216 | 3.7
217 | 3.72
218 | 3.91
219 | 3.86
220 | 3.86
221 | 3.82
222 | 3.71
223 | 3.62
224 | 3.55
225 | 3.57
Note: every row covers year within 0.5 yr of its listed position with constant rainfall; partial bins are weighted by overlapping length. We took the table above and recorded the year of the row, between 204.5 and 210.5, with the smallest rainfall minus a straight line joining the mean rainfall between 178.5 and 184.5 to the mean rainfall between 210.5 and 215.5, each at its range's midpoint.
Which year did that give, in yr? 210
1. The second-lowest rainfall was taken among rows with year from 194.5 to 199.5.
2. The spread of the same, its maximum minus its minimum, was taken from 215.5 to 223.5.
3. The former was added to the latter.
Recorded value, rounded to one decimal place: 3.5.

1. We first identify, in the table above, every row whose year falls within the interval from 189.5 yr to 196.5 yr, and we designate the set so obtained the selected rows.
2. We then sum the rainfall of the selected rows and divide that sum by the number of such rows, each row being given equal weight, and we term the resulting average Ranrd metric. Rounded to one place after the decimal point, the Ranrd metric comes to 2.6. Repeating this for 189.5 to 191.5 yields 2.1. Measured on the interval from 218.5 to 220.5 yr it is 3.9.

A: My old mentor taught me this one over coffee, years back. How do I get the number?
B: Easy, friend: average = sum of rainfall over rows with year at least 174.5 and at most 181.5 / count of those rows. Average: 3.24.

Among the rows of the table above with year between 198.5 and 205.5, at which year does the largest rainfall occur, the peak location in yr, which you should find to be 202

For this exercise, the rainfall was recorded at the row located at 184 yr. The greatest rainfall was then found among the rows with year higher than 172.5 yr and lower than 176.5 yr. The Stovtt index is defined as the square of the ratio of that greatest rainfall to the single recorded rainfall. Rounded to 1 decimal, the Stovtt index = 4.3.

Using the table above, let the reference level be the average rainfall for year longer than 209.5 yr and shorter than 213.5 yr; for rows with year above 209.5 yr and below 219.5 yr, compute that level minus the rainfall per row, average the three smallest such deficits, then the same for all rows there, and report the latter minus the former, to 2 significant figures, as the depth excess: 0.19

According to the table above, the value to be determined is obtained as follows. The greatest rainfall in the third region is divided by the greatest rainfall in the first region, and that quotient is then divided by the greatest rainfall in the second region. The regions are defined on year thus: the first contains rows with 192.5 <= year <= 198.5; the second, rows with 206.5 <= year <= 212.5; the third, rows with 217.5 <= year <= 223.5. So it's 0.26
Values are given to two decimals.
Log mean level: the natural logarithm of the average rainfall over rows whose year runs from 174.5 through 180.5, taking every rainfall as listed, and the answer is 1.20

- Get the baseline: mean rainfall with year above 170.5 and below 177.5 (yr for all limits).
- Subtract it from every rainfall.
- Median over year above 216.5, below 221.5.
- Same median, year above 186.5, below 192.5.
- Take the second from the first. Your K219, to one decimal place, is 2.0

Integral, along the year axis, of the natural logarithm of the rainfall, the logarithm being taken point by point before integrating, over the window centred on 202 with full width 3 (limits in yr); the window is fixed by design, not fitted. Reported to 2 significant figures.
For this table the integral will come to 4.2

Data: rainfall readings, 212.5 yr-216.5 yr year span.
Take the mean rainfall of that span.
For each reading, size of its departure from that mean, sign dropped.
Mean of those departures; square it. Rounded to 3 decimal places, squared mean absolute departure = 0.010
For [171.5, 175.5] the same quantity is 0.010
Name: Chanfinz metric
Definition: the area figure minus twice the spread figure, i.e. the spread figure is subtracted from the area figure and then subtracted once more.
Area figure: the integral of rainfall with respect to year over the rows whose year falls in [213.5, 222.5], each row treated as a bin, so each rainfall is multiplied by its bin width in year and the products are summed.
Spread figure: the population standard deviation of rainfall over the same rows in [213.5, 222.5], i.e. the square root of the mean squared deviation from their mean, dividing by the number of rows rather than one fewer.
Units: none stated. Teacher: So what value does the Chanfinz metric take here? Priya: 34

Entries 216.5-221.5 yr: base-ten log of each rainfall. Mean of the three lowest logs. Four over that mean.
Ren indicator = 6.9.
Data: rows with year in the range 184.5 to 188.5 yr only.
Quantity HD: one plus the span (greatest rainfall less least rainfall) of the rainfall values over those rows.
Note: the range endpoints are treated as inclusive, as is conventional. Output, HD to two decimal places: 1.21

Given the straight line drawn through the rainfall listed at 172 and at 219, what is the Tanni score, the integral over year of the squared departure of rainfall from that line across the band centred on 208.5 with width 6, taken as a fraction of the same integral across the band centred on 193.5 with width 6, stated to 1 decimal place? 0.0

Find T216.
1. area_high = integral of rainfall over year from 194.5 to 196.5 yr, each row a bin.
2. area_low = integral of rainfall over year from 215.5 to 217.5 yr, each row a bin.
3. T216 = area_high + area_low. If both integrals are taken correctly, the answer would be 13.8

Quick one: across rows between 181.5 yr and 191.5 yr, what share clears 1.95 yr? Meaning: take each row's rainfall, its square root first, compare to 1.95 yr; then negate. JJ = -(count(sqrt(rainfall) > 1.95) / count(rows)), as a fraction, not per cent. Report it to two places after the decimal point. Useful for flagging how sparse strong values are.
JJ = 0.00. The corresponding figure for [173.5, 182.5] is -0.11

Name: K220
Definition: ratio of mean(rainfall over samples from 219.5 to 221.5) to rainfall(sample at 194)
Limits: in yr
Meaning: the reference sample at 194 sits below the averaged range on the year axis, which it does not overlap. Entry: 1.3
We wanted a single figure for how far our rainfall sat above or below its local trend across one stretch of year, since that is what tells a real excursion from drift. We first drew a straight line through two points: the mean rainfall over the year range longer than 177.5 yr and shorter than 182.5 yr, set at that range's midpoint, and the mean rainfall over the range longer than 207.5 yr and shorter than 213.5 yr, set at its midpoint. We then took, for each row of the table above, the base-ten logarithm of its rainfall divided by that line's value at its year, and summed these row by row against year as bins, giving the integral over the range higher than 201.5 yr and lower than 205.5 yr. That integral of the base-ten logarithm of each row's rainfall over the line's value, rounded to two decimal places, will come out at 0.20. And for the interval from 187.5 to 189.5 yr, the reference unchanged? -0.54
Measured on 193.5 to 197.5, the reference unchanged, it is -0.12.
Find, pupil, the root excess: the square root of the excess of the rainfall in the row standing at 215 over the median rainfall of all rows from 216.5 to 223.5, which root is 0.44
